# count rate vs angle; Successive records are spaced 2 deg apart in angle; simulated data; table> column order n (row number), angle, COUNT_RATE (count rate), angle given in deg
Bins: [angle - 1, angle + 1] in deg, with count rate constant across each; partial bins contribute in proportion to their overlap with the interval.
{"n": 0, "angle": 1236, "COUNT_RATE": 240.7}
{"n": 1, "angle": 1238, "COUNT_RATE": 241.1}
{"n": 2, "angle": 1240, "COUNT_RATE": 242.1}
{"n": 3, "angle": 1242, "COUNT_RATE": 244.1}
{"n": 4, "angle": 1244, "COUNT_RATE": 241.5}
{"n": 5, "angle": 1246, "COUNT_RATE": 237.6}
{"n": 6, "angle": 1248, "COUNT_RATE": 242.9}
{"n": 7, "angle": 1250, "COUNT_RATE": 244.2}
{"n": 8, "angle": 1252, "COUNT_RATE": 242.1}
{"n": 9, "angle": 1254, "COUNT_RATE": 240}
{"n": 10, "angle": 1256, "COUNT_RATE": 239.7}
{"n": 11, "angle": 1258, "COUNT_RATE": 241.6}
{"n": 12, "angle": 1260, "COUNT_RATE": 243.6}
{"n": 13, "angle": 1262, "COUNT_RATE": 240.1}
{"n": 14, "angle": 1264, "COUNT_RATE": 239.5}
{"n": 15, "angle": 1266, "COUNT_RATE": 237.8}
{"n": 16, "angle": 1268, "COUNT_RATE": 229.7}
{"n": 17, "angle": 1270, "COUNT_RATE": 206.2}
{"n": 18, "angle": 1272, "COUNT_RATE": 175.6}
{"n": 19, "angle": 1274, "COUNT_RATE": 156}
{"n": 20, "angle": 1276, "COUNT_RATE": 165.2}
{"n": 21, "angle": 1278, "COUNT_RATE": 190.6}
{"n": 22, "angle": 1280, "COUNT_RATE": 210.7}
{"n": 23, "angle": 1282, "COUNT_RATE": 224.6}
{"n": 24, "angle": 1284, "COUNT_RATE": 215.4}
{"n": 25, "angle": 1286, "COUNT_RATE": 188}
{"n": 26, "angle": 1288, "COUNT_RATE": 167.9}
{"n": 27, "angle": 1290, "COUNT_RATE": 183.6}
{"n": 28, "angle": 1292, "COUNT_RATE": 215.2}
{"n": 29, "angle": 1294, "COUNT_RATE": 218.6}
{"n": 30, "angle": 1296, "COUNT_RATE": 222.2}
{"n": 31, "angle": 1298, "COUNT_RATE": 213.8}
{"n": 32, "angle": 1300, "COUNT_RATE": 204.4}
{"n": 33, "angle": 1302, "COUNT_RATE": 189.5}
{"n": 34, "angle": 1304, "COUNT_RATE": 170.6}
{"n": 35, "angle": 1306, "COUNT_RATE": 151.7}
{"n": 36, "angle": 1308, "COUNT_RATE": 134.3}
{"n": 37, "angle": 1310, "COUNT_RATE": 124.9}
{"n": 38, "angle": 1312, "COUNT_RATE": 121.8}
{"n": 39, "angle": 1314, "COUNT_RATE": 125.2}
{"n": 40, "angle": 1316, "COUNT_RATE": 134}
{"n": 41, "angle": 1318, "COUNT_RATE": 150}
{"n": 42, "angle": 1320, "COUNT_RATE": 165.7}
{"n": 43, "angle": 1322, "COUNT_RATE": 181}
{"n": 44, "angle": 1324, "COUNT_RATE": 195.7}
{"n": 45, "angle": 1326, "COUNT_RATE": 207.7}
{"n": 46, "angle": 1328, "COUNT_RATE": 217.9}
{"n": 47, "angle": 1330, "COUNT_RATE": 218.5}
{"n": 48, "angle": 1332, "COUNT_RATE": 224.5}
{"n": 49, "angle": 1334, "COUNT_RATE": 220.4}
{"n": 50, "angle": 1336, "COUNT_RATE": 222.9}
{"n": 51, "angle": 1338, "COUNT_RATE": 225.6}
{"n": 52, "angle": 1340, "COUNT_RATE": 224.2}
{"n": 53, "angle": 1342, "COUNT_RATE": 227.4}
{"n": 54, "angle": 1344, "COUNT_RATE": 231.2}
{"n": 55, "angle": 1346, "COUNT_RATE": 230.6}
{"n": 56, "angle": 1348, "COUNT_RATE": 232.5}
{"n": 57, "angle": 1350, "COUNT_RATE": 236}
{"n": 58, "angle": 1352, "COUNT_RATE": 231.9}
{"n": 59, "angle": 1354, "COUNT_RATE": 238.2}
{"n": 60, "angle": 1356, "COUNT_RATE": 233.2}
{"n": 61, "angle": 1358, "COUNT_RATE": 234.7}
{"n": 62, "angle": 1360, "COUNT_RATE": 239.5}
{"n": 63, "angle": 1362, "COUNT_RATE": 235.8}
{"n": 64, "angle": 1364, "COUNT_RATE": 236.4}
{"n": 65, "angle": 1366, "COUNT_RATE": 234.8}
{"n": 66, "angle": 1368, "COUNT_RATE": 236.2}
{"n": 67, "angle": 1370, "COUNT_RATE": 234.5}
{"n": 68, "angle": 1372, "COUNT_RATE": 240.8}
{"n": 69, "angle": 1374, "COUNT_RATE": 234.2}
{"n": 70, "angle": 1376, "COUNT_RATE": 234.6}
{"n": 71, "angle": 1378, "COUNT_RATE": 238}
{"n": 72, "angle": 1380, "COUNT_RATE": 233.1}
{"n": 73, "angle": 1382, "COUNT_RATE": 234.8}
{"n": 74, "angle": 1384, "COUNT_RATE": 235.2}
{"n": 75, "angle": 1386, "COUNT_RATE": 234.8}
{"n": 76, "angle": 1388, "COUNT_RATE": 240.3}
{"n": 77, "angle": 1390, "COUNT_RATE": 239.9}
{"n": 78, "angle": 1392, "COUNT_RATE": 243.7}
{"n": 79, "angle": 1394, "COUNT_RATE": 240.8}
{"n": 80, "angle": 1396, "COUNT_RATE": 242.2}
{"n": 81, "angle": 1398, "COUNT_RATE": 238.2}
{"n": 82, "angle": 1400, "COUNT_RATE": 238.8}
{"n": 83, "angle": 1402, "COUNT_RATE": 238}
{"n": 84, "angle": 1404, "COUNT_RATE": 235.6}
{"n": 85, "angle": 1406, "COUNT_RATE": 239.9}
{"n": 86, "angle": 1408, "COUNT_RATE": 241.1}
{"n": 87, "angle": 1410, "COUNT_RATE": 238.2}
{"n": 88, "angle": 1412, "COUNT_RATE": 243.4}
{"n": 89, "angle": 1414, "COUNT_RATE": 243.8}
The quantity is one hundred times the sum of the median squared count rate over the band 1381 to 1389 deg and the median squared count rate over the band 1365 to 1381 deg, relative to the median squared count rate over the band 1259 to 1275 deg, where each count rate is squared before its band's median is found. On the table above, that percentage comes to 202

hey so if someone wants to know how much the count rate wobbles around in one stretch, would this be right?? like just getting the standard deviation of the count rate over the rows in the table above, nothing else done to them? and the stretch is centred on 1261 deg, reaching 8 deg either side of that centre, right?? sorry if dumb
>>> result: 4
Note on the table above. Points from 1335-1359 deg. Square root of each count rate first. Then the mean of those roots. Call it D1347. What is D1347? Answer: 15.2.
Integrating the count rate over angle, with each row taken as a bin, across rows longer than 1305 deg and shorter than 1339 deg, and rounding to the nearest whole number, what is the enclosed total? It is 6044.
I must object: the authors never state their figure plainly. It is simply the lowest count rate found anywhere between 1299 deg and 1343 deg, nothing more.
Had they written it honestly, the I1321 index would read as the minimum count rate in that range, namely 121.8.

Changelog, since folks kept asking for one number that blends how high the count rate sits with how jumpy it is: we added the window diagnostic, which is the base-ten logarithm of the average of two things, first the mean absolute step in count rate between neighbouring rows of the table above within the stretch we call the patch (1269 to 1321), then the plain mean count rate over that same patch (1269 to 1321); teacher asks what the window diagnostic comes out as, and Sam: 1.98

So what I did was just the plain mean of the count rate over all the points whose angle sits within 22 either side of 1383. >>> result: 237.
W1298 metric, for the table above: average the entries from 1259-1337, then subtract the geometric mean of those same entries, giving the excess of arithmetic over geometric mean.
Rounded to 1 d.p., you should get 3.5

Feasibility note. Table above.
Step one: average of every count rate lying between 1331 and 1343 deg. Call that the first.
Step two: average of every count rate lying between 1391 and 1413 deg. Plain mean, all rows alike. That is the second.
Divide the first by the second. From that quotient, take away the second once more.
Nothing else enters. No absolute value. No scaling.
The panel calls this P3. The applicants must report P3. -239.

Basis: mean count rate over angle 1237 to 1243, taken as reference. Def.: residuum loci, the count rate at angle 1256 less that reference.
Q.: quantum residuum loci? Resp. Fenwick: -2.7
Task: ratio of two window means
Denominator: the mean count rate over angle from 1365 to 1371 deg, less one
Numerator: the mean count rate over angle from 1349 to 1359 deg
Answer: 1.00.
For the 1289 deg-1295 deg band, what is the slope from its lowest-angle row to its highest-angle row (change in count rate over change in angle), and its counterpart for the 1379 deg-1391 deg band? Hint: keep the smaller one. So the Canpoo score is 0.7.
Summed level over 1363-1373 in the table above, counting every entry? 1183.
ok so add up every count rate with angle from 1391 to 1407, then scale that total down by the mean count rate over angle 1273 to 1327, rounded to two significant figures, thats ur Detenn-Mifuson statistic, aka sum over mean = 11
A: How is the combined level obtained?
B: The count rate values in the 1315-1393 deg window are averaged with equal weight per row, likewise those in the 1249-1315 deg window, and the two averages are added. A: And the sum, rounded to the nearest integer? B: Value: 423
